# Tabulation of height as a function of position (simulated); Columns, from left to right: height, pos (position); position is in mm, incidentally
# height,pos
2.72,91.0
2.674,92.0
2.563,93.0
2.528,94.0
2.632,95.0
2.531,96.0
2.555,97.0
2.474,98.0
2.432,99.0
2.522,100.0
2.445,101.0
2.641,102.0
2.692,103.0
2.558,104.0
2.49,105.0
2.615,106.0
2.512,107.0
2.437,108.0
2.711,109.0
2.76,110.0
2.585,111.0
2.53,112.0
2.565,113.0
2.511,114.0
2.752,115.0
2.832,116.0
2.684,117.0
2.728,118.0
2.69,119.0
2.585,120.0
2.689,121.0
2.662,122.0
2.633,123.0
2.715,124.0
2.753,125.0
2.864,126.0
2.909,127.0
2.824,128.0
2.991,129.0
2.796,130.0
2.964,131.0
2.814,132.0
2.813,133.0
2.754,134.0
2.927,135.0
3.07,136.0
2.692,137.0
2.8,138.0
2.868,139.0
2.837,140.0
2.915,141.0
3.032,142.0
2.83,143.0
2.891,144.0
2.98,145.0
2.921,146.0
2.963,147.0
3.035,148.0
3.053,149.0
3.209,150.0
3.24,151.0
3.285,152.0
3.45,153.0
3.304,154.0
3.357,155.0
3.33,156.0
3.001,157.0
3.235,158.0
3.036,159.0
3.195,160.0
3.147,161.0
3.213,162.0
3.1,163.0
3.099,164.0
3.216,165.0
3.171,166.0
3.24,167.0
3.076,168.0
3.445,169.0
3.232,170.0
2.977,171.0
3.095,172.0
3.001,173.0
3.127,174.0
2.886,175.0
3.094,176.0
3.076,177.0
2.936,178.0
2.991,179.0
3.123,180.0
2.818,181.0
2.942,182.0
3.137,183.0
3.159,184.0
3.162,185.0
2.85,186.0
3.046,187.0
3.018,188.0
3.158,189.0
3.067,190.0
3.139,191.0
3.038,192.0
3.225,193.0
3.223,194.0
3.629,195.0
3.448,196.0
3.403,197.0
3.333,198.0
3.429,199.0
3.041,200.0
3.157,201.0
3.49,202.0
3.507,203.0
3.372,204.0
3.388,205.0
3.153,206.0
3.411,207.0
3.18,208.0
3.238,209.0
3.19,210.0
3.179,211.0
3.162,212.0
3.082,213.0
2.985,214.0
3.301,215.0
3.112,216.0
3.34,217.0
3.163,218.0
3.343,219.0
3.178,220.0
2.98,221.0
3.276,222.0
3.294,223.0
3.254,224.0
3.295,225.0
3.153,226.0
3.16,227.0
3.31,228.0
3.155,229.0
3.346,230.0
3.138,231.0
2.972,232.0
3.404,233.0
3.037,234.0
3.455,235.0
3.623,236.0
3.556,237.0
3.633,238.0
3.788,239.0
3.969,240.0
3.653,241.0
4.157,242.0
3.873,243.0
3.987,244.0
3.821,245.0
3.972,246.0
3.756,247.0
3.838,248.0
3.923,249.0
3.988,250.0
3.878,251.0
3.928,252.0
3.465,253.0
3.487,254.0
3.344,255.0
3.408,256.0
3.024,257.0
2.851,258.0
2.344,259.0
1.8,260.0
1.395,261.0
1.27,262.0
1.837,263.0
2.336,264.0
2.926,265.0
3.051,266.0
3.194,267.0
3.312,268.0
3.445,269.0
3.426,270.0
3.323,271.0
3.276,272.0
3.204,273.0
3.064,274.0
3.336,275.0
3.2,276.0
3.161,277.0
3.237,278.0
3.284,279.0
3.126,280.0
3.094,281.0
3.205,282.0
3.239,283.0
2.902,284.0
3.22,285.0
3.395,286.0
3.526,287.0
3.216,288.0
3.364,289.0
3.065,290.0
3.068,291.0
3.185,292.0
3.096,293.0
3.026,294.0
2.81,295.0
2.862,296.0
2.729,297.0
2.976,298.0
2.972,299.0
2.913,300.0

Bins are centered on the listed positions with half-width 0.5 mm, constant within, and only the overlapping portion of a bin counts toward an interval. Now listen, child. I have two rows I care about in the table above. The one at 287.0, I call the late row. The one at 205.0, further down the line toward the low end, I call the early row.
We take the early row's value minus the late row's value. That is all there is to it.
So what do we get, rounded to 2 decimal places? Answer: -0.14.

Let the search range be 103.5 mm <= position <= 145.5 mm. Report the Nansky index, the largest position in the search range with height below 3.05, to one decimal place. 145.0 mm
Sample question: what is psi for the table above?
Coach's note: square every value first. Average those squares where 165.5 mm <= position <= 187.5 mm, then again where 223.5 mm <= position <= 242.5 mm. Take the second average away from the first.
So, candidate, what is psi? -2.4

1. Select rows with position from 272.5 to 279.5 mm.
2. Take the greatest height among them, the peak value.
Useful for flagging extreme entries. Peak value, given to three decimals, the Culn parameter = 3.336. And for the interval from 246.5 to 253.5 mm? 3.988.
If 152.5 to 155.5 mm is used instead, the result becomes 3.450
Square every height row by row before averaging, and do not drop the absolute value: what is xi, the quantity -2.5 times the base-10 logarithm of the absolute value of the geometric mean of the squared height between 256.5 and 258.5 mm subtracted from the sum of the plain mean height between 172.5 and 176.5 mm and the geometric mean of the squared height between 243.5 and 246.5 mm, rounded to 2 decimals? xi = -2.48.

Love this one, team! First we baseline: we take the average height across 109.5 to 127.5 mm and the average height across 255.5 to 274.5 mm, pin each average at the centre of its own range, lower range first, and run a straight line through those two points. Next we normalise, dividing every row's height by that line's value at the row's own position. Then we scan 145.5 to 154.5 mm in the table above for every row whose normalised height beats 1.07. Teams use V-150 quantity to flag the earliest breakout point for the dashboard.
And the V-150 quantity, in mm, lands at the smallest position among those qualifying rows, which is 146.0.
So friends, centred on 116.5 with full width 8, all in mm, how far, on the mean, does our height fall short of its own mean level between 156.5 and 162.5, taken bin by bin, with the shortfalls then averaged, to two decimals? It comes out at 0.47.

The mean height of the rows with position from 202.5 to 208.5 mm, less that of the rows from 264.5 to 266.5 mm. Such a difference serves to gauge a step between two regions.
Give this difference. 0.3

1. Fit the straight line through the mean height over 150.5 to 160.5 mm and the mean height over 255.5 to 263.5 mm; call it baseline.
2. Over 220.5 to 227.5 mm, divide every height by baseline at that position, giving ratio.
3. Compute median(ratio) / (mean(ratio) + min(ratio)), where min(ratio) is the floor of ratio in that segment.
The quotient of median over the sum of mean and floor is 0.529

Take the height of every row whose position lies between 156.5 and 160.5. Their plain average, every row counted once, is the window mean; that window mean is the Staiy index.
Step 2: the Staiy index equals 3.12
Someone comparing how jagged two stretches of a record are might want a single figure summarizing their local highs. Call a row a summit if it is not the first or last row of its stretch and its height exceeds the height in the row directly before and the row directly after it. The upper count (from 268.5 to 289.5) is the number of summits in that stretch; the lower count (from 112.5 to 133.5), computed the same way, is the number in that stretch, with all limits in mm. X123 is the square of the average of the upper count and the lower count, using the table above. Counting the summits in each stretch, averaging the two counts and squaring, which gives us 25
